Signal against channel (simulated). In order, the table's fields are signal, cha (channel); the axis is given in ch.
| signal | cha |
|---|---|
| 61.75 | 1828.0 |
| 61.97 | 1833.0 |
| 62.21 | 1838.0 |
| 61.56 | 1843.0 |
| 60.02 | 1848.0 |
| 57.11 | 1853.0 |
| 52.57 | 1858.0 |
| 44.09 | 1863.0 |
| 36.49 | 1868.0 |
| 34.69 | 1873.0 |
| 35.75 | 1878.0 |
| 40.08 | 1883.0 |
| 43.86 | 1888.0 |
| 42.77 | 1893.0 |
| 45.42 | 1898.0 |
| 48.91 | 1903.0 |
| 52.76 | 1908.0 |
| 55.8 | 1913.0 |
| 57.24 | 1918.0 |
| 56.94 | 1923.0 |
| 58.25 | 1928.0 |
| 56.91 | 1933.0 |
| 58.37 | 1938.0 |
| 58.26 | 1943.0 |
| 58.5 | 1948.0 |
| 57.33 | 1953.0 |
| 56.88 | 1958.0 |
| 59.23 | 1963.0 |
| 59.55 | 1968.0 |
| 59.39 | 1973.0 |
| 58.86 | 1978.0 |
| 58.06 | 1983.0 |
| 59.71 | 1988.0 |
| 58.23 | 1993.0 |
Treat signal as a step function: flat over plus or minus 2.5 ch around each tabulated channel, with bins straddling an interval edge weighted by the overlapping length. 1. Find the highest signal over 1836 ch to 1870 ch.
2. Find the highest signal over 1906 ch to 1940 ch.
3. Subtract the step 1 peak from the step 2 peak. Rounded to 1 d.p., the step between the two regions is -3.8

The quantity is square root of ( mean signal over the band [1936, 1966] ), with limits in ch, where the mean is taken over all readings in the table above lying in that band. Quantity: 7.62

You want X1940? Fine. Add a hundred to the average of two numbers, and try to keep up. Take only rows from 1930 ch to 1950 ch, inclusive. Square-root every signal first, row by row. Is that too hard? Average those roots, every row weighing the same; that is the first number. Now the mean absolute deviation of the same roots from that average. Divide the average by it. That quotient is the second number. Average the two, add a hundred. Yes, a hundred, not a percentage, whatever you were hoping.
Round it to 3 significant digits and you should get 209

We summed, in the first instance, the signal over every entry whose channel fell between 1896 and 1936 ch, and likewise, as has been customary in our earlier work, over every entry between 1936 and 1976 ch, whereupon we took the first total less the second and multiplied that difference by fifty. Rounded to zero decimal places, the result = -1764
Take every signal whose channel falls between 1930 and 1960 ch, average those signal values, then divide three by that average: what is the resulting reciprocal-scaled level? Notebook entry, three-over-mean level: 0.0520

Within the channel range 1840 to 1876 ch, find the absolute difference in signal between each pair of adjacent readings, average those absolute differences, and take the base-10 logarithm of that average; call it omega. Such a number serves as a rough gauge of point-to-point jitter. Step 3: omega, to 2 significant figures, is 0.65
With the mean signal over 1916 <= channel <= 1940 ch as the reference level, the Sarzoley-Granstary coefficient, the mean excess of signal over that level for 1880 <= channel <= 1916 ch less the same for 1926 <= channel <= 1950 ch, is -11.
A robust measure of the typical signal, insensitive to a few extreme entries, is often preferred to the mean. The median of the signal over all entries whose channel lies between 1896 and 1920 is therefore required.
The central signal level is 53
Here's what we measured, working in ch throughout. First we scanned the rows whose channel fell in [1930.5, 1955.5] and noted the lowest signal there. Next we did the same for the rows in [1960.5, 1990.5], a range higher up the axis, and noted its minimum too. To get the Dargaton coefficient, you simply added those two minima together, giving 115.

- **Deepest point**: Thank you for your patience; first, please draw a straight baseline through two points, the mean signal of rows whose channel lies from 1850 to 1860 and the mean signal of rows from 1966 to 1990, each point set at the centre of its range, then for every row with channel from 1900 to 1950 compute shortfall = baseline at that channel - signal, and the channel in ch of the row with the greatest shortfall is 1903.0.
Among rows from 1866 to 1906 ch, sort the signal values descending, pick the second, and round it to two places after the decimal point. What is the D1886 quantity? 45.42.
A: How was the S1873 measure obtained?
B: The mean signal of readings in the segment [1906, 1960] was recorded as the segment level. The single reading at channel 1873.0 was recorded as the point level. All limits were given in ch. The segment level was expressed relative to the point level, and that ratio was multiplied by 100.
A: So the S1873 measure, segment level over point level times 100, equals 164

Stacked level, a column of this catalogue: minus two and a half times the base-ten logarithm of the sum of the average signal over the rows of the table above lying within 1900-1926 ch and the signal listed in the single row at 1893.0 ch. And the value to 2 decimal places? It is -4.97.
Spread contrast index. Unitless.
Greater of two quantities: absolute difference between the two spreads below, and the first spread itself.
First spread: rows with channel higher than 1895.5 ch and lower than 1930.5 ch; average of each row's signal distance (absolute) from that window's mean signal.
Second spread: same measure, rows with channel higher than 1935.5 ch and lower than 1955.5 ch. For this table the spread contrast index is 3.9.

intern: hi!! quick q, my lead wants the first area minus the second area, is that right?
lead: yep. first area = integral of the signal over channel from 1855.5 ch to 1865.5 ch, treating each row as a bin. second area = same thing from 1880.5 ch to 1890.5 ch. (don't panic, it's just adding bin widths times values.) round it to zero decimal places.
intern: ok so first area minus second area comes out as 64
